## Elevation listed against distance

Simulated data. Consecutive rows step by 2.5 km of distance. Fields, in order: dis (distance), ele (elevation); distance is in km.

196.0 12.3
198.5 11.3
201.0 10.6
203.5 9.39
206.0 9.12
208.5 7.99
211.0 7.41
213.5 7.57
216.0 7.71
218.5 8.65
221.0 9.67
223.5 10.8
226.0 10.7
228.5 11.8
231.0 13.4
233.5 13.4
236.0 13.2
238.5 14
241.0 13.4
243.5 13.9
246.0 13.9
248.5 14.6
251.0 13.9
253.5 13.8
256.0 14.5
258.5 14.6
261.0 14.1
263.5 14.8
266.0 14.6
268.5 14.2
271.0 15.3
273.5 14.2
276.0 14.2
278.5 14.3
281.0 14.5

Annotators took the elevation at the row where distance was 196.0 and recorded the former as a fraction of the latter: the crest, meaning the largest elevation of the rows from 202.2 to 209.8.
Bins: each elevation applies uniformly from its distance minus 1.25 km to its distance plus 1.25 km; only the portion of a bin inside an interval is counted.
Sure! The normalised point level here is 1.3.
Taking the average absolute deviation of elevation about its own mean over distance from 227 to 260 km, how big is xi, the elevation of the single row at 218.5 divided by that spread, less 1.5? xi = 15.0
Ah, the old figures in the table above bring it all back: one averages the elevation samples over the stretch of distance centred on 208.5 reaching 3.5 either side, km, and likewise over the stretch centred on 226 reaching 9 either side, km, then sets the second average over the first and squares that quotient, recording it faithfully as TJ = 1.9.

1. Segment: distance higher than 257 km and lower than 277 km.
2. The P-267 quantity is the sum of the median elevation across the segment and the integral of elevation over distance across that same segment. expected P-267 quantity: 304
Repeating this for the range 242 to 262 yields 297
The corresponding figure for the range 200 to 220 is 179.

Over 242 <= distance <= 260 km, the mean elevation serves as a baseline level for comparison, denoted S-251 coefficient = 14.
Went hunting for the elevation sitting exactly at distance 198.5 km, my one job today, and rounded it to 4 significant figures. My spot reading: 11.30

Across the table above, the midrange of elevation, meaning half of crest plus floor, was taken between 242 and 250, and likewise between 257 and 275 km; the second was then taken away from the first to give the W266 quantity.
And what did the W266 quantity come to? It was 0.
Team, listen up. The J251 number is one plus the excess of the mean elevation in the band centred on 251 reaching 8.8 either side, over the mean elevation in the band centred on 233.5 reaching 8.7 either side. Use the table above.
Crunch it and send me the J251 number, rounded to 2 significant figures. 2.3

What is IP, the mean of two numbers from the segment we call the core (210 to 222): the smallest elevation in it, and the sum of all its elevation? 24.2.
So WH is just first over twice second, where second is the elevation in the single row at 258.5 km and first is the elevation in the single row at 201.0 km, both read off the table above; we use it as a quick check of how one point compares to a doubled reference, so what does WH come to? 0.36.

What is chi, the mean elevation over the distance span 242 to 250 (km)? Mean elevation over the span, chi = 14.1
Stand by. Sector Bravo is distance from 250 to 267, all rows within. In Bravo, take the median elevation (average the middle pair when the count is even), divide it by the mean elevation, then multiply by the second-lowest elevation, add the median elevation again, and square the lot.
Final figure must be 816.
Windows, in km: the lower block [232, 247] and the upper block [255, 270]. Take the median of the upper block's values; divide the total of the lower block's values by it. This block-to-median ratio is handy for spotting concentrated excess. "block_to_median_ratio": 5.6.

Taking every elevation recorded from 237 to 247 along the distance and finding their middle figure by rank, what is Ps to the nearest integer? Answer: 14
